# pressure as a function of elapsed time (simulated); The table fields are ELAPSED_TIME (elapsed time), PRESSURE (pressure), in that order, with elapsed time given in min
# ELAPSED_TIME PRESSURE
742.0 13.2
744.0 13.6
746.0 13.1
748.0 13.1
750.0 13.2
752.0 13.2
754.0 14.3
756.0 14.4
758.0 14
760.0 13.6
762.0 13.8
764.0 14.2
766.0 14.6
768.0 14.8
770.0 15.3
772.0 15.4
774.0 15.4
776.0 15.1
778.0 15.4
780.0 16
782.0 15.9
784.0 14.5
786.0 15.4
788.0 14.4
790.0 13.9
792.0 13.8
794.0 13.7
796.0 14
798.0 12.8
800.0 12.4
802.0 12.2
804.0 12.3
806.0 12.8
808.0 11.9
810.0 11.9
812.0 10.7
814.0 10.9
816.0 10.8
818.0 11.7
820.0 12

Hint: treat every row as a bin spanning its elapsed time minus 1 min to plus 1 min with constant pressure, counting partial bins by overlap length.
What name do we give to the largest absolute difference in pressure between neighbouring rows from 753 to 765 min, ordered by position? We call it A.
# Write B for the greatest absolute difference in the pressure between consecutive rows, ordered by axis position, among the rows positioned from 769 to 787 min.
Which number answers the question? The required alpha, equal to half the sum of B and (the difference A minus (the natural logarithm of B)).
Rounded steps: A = 0.40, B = 1.40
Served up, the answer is 0.73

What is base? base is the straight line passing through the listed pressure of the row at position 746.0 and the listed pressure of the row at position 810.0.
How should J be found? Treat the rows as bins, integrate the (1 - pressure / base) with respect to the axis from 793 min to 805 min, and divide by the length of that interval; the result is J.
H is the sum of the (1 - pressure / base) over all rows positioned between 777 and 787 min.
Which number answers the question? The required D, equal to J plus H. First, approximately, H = -1.2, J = -0.07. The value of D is -1.28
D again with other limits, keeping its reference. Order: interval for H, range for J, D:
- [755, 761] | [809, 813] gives -0.21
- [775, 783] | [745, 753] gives -1.01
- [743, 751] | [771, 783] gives -0.29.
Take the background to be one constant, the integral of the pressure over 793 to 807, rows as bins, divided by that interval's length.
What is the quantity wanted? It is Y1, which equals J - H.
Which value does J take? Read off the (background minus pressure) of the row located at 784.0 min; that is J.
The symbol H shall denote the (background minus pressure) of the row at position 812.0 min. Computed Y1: -4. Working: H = 2.2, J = -1.61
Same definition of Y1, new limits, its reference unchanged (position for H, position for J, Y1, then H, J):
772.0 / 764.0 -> 1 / -2.5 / -1.31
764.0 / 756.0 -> 0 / -1.3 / -1.51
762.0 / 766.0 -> -1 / -0.9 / -1.71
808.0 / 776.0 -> -3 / 1.0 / -2.21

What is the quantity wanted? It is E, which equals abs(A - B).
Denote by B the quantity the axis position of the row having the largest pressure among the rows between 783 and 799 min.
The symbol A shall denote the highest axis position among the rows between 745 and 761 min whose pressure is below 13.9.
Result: 26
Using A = 760.0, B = 786.0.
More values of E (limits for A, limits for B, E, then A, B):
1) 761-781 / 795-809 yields 34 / 762.0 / 796.0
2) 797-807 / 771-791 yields 26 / 806.0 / 780.0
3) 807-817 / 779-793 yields 36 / 816.0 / 780.0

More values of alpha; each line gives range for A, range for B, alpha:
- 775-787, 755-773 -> 1.30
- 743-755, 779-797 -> 1.08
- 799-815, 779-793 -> 1.13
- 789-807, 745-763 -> 1.10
